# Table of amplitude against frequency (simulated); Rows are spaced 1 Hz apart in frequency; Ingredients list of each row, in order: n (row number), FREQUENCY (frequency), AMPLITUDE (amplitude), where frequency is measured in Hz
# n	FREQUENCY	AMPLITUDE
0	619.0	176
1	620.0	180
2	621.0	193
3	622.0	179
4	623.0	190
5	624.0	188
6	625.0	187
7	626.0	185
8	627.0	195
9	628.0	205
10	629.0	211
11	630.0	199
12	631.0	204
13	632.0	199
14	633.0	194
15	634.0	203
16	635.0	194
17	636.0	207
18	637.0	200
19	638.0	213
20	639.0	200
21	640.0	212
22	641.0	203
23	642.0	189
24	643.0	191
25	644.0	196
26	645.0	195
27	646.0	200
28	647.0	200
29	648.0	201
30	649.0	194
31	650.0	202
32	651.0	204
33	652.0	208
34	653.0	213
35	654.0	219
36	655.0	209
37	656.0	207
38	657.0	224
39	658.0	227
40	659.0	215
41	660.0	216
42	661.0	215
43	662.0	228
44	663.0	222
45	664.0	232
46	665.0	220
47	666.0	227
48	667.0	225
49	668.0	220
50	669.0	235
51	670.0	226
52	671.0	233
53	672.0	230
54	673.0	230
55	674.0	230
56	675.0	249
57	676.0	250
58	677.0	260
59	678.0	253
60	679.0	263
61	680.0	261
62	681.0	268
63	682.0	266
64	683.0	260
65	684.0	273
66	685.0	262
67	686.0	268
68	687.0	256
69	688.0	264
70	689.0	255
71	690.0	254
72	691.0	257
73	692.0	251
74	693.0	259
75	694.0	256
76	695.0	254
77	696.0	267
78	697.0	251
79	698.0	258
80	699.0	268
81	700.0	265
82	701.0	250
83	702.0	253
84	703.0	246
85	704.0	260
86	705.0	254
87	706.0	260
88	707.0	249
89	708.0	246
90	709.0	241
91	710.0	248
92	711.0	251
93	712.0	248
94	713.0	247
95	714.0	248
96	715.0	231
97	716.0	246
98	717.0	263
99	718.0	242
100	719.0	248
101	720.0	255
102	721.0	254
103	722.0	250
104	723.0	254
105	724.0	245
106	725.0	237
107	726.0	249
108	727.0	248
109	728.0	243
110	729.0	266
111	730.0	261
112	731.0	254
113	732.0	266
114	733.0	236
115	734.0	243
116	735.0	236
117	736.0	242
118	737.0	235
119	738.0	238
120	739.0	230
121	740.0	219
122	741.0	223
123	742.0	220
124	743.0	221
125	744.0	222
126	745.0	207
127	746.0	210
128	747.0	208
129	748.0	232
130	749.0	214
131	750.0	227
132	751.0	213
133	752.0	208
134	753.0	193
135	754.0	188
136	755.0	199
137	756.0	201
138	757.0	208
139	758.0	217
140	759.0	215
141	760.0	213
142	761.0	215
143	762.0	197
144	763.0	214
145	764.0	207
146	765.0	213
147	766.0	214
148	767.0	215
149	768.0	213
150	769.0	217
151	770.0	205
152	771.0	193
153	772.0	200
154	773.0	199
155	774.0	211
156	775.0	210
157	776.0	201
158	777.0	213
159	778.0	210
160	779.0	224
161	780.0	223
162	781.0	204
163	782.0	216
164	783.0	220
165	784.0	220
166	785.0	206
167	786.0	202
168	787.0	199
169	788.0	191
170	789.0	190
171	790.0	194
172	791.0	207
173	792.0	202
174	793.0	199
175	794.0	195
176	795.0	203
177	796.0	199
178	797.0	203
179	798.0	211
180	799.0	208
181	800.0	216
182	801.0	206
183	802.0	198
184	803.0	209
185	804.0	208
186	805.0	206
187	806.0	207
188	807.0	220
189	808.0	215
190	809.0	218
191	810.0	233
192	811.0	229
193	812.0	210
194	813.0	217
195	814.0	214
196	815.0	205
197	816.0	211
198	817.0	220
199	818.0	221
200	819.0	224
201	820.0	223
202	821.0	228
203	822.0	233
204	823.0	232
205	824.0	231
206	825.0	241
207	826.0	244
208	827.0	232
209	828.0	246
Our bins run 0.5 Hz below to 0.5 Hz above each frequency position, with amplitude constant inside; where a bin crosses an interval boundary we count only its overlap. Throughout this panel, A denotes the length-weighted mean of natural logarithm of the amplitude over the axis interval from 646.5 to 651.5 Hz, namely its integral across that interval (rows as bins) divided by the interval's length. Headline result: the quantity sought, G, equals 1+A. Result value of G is 6.30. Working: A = 5.30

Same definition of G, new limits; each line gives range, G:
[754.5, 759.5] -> 6.34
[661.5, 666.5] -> 6.42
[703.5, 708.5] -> 6.54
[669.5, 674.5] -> 6.44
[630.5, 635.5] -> 6.29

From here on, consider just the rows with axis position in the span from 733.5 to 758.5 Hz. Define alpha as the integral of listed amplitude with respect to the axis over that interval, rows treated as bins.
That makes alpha 5454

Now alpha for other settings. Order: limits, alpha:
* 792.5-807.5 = 3088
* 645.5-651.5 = 1201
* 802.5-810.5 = 1716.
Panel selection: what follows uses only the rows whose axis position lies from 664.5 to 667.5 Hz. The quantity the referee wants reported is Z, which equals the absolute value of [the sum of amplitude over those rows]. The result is 672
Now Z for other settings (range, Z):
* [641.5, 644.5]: 576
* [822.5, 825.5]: 704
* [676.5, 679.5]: 776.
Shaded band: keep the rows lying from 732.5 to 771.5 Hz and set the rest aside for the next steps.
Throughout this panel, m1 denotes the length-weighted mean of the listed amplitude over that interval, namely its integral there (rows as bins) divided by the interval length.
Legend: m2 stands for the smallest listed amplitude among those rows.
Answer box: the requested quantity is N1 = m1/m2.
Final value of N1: 1.15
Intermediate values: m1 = 216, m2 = 188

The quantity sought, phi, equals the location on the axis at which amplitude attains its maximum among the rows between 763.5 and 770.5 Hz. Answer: 769.0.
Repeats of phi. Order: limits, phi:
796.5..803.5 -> 800.0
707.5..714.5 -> 711.0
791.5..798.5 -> 798.0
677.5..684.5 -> 684.0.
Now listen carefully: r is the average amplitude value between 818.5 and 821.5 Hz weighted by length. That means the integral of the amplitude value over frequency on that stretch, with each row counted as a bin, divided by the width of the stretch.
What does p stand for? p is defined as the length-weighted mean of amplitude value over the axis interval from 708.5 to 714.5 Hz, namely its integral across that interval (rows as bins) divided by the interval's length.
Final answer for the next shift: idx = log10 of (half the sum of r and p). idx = 2.37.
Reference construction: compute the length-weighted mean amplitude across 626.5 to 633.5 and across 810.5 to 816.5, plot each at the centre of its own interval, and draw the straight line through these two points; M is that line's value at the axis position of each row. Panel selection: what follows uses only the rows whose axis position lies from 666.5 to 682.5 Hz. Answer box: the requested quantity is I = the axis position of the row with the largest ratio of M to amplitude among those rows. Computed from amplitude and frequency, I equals 668.0 Hz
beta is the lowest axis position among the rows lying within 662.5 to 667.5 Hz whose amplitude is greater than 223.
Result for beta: 664.0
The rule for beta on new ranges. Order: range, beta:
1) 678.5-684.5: 679.0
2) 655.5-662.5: 657.0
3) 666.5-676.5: 667.0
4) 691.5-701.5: 692.0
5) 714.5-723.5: 715.0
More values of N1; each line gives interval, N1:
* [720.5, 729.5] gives 1.05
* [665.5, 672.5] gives 1.04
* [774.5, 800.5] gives 1.09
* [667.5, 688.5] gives 1.14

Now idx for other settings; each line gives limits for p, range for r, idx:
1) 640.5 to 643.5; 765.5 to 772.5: 2.30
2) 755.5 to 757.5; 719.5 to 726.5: 2.36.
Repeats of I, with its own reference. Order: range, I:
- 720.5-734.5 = 733.0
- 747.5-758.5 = 754.0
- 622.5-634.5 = 626.0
